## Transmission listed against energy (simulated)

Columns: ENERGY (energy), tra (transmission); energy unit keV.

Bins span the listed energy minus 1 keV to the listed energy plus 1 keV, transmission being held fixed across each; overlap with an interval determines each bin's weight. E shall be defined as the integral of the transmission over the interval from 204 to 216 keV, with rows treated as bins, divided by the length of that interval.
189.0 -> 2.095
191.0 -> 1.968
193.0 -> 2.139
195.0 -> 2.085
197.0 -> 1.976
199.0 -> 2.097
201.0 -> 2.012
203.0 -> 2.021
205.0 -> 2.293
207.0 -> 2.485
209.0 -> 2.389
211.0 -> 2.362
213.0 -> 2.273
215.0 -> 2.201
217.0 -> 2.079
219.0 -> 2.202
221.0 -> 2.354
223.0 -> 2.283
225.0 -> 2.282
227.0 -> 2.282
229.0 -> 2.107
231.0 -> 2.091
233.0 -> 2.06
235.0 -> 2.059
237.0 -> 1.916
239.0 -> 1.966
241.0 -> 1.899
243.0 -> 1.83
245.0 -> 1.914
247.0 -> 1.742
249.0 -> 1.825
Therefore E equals 2.33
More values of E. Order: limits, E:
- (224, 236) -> 2.15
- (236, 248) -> 1.88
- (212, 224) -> 2.23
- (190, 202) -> 2.05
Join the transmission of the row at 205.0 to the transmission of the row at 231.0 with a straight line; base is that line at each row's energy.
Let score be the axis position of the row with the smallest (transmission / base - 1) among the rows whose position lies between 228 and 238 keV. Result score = 237.0 keV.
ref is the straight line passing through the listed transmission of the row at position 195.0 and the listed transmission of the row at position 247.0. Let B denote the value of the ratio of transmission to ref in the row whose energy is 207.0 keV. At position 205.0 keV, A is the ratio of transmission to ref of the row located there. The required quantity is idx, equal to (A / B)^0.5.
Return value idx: 0.96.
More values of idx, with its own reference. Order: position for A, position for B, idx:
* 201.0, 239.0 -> 0.95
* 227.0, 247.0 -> 1.10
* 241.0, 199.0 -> 1.02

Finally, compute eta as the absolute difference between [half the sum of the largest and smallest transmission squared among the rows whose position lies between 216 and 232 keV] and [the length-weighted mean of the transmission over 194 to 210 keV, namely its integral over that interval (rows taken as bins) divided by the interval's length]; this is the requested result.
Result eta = 2.8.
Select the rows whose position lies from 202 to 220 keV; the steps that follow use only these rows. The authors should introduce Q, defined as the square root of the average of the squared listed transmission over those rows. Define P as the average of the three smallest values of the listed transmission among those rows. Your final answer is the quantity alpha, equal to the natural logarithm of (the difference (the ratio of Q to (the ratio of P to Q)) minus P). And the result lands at -1.10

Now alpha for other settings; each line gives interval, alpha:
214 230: -1.62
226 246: -1.27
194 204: -2.63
